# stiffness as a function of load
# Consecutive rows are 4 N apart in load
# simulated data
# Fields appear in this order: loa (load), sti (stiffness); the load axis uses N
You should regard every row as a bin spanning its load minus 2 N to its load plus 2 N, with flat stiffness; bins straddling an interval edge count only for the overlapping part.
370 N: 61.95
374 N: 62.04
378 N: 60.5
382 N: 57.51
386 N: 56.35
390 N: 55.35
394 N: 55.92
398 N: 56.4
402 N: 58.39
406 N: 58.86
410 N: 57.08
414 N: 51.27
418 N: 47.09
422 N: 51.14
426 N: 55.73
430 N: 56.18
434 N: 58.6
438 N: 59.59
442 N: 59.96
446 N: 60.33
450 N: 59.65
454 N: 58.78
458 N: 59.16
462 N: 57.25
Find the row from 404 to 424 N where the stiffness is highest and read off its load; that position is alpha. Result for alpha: 406 N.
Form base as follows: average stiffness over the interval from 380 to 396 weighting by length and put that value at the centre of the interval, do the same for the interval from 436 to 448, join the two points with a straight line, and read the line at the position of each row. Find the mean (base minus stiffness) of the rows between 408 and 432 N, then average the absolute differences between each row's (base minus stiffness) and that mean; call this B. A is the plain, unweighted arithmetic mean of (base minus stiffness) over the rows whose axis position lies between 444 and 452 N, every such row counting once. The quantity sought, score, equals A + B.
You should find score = 3.5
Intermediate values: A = 0.4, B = 3.1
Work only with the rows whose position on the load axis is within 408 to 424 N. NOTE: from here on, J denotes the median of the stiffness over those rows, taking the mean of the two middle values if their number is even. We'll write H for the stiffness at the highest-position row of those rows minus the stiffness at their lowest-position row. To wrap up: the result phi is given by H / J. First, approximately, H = -5.9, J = 51.2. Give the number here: -0.12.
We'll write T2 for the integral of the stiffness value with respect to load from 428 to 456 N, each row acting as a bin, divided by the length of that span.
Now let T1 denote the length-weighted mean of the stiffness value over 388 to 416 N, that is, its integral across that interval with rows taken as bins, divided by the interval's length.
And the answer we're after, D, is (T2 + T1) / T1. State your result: 2.05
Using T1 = 56.2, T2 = 59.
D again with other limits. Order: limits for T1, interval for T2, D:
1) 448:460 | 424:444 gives 1.98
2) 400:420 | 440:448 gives 2.10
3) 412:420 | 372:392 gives 2.19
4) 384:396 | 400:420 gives 1.98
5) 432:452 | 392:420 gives 1.92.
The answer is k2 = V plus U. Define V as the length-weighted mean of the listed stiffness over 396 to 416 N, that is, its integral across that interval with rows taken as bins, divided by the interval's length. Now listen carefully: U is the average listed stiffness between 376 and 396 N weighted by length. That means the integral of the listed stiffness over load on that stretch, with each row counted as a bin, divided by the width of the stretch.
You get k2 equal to 114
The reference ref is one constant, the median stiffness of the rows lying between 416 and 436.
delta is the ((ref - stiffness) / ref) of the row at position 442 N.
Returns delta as -0.076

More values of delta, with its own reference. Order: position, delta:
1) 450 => -0.070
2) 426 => 0.000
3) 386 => -0.011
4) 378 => -0.086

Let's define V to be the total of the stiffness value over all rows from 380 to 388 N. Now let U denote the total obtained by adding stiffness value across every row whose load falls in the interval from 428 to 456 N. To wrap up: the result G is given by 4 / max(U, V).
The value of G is 0.010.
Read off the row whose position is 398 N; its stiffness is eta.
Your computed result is 56.4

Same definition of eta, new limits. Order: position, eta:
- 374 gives 62.04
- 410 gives 57.08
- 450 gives 59.65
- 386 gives 56.35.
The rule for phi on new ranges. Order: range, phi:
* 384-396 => -0.01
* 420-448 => 0.16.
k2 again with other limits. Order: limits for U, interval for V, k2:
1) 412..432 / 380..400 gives 109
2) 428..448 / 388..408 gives 116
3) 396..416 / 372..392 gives 115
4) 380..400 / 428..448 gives 115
